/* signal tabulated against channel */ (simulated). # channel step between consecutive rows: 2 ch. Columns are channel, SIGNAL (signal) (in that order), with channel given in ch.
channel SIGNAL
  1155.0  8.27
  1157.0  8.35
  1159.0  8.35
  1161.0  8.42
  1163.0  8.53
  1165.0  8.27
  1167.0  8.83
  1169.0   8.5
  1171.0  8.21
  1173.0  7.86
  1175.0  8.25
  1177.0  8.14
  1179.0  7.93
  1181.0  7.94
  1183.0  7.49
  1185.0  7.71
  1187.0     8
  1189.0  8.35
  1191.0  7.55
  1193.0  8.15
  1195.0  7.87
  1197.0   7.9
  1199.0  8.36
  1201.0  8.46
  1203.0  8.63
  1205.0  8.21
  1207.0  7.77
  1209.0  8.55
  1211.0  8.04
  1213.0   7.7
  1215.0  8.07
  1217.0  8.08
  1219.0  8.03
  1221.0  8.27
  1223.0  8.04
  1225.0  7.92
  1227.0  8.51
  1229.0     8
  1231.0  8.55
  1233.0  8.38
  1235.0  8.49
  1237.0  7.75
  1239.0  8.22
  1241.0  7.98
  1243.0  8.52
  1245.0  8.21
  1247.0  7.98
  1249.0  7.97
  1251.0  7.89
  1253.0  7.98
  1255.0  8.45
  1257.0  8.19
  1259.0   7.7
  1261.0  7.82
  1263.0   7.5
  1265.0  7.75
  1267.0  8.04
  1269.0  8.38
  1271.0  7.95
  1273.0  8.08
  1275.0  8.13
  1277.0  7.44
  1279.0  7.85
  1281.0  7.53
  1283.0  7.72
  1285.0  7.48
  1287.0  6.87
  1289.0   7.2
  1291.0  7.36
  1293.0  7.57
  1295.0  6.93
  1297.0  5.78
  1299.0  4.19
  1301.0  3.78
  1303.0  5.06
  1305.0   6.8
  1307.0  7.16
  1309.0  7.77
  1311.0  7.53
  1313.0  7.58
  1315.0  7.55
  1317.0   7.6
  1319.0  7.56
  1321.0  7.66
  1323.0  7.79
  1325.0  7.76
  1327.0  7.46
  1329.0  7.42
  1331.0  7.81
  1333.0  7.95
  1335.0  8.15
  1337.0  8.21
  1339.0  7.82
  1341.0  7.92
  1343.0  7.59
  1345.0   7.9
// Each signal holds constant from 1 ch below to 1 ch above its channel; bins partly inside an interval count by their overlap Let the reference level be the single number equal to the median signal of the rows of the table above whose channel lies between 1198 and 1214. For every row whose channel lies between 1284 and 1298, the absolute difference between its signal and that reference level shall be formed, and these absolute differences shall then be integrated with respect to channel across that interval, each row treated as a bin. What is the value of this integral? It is 18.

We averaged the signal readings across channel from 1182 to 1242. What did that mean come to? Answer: 8.10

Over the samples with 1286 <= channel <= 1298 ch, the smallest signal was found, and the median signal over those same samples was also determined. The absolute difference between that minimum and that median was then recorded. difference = 1.3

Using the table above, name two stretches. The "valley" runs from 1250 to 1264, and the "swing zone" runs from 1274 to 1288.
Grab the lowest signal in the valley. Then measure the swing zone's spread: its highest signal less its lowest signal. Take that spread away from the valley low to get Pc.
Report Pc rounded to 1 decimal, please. 6.2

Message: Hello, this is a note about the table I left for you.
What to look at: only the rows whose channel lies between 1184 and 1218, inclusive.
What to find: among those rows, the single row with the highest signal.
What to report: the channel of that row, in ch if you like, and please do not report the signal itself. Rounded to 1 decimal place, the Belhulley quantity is 1203.0 ch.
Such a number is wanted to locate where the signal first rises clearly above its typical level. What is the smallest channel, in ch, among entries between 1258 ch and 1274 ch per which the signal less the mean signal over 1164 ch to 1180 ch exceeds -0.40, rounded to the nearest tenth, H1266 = 1267.0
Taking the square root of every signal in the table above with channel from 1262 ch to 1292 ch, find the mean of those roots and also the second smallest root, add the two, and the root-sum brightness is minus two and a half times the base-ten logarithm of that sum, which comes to -1.842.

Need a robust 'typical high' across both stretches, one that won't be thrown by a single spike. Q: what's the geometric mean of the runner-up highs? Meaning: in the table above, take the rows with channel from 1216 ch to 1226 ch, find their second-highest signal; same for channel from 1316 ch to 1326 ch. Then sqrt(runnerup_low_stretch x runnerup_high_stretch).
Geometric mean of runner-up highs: 7.92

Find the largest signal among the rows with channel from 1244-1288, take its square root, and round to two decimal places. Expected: 2.91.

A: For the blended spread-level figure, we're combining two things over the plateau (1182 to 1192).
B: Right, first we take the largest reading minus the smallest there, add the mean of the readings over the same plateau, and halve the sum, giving 4.34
